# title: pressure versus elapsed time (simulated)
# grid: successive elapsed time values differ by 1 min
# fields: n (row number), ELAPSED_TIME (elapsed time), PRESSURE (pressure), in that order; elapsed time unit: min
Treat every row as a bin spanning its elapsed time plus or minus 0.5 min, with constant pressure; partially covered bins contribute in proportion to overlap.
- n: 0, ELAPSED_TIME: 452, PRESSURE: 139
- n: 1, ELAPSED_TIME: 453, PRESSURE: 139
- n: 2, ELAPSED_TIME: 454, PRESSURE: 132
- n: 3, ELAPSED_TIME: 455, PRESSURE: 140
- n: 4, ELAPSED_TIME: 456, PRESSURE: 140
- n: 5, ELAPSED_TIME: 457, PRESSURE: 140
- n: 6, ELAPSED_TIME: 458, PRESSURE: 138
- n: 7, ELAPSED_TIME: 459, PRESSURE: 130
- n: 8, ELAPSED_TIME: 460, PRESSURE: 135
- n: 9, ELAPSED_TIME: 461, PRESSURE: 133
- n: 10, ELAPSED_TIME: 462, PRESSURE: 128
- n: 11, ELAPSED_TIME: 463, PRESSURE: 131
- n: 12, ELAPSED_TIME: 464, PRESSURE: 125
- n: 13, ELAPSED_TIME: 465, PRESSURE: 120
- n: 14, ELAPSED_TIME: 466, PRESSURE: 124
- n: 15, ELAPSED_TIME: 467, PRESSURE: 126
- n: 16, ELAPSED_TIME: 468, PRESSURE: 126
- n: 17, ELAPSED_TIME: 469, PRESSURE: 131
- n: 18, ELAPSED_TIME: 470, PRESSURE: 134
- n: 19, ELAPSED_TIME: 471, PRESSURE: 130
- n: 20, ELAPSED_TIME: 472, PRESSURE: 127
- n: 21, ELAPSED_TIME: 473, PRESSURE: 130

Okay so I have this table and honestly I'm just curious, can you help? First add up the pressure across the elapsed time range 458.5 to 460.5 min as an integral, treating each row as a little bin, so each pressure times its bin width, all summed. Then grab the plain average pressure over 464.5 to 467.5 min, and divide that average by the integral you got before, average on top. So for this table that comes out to 0.47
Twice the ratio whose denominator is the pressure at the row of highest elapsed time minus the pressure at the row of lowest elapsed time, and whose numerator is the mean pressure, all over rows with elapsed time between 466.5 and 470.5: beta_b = 32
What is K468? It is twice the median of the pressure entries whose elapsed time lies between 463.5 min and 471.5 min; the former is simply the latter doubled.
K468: 252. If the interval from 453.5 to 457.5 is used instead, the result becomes 280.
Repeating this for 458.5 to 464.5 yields 261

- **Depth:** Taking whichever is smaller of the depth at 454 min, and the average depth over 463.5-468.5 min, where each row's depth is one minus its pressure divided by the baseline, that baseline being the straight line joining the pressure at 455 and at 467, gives 0.023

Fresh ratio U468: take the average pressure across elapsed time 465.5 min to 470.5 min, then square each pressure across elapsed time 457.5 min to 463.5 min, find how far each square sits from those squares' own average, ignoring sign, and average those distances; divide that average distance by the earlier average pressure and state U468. 5.9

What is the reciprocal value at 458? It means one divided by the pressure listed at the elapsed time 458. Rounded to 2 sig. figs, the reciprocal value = 0.0072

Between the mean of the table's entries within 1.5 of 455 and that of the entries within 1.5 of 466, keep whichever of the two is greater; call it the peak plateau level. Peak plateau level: 137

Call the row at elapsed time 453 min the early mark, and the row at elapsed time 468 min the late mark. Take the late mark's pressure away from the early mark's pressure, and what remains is 13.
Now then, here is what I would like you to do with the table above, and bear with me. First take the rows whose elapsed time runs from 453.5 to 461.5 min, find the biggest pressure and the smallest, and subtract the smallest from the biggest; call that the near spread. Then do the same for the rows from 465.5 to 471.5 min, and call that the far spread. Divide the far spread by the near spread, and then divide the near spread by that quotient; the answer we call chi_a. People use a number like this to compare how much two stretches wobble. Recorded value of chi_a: 10.0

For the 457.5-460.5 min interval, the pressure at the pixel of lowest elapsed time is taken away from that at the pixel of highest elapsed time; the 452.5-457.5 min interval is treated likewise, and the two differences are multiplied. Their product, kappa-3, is -3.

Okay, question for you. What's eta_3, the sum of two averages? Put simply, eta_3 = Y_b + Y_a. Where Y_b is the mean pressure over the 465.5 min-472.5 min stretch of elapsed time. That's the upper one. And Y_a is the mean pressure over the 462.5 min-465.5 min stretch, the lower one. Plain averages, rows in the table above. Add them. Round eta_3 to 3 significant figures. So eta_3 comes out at 254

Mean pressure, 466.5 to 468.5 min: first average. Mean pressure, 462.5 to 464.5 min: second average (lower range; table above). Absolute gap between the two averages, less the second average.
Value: -126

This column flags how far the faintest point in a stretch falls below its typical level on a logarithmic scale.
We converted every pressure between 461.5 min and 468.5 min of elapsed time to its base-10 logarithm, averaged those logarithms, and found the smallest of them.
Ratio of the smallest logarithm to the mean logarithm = 0.990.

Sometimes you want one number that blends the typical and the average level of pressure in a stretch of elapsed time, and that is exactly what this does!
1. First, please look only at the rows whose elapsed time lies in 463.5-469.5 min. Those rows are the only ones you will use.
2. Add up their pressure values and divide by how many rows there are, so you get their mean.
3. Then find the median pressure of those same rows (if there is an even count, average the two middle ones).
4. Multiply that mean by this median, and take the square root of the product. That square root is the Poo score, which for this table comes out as 125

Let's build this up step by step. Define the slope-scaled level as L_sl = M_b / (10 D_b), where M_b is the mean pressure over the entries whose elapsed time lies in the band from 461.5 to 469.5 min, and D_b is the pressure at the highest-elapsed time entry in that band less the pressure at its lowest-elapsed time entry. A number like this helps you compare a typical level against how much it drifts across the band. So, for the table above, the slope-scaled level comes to 4.2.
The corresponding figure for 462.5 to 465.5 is -1.1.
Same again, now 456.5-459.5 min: -1.4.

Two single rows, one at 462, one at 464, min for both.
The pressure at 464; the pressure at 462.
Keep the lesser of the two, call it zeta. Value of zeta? 125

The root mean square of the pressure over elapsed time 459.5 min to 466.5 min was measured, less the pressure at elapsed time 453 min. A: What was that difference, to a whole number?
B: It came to -11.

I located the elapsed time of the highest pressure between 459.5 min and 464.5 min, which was 460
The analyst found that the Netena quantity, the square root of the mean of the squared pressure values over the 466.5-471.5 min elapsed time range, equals 129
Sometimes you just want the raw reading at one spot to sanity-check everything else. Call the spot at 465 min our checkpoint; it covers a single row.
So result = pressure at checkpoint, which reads 120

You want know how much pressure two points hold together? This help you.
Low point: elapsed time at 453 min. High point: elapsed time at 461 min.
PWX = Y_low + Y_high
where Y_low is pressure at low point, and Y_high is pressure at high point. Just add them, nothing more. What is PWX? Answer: 272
